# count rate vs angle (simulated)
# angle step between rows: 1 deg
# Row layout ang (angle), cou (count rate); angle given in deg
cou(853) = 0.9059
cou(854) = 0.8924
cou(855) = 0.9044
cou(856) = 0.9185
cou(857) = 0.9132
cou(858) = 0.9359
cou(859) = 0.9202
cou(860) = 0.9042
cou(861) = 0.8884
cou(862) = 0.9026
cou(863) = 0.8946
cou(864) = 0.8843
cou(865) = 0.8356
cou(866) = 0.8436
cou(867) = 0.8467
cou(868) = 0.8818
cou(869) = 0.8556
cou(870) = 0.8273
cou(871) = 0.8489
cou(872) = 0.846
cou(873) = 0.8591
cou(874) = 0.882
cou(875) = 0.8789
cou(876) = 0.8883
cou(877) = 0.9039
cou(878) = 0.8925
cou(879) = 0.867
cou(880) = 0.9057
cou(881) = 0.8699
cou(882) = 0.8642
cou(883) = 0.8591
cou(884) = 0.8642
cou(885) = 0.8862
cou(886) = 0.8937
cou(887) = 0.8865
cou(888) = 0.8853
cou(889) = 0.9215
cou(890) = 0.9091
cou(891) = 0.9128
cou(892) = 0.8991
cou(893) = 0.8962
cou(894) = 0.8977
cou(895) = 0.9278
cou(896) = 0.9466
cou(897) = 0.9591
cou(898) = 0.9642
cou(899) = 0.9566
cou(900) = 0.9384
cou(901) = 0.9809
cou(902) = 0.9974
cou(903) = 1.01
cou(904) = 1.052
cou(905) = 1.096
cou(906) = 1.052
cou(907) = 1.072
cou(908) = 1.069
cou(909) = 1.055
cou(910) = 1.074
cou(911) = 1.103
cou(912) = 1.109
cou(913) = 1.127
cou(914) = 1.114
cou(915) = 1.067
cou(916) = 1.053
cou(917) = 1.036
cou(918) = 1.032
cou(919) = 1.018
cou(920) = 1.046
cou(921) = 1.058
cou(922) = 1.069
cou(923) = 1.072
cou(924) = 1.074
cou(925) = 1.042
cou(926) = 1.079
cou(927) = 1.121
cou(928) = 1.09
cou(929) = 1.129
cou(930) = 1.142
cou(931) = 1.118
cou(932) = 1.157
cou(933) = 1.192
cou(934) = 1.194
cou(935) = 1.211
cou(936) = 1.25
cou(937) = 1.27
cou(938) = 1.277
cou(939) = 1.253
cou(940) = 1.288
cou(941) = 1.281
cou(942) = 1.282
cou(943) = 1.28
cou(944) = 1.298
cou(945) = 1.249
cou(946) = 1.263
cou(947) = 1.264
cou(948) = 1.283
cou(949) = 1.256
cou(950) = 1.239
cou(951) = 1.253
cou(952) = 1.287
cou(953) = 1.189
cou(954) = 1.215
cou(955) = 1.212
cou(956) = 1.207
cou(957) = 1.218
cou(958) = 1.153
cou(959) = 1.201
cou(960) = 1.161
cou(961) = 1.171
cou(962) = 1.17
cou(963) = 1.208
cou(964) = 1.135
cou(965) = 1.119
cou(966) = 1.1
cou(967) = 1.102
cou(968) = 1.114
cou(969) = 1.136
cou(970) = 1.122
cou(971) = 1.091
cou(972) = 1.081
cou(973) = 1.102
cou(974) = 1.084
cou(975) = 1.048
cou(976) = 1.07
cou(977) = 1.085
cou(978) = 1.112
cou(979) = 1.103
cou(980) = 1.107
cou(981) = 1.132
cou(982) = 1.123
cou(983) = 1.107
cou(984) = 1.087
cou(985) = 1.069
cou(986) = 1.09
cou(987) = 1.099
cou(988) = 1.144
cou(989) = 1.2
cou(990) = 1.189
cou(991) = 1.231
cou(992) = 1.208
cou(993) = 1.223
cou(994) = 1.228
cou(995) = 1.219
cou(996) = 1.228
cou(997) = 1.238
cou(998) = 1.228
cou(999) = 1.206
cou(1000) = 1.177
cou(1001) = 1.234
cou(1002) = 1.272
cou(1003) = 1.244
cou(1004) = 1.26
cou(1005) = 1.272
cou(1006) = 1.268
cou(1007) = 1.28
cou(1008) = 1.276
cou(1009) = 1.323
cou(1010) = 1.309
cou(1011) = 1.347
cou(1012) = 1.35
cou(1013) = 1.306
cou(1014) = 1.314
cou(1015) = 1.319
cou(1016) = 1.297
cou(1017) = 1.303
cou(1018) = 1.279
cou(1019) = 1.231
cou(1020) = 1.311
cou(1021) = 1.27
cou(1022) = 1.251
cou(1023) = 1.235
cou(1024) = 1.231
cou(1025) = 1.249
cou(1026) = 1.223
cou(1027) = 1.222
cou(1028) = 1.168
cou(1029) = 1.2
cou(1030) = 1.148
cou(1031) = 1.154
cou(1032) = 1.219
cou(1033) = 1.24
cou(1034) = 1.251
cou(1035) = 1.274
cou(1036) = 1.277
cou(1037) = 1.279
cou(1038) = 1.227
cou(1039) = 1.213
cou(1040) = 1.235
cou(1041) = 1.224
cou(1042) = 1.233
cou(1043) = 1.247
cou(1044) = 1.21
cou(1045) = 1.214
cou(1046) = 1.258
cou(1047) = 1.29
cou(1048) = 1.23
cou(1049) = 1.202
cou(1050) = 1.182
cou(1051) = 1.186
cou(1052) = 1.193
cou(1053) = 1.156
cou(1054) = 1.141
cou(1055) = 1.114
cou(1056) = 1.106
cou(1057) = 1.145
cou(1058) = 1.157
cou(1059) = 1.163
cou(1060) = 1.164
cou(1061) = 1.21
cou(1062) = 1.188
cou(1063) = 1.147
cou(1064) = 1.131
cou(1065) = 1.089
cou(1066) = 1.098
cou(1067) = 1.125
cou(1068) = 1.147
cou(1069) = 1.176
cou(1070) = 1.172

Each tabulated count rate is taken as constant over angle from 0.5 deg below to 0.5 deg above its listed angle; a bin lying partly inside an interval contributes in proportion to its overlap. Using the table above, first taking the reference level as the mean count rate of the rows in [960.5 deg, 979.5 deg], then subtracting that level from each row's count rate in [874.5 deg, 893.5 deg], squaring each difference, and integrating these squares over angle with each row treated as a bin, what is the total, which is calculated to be 1.0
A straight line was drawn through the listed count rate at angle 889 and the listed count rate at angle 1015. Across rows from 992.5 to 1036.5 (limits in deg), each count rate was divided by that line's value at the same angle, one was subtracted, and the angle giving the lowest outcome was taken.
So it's 1030 deg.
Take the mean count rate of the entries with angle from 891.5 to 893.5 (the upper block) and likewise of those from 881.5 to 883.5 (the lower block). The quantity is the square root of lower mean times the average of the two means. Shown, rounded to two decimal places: 0.87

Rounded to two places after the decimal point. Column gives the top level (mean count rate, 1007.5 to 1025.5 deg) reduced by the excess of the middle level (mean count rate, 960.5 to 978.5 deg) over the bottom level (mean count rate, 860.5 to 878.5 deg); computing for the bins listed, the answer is 1.05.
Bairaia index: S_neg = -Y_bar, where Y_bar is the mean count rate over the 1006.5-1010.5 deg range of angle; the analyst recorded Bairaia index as -1.3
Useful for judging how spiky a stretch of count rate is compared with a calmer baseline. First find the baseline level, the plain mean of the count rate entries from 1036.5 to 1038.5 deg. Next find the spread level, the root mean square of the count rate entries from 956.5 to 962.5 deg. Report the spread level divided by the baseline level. 0.94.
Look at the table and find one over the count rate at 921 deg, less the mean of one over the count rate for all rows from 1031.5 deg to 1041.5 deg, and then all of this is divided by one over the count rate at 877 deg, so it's 0.13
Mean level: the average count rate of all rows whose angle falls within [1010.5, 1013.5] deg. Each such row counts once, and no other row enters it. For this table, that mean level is 1.33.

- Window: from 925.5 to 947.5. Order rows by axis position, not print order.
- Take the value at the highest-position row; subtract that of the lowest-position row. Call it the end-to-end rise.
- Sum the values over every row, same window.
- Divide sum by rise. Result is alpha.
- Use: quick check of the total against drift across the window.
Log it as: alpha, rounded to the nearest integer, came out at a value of 144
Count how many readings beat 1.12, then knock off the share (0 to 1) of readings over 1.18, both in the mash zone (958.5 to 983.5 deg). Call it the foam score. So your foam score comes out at 10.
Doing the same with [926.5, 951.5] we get 22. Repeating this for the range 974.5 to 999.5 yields 14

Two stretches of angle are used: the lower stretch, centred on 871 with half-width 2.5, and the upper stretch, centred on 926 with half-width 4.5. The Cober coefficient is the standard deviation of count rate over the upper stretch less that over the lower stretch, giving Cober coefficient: 0.020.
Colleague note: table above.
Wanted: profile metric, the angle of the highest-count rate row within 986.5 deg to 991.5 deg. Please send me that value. 991 deg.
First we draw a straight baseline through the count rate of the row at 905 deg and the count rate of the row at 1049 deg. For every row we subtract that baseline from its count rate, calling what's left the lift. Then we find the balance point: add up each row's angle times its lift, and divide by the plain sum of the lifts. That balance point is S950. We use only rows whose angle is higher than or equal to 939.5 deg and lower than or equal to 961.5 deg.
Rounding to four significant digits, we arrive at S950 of 948.0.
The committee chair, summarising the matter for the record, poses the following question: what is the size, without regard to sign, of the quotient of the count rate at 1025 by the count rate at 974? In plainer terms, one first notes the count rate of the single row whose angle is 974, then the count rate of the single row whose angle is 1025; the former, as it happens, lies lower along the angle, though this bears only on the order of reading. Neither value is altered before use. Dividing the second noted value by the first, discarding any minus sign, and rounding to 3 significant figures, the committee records 1.15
